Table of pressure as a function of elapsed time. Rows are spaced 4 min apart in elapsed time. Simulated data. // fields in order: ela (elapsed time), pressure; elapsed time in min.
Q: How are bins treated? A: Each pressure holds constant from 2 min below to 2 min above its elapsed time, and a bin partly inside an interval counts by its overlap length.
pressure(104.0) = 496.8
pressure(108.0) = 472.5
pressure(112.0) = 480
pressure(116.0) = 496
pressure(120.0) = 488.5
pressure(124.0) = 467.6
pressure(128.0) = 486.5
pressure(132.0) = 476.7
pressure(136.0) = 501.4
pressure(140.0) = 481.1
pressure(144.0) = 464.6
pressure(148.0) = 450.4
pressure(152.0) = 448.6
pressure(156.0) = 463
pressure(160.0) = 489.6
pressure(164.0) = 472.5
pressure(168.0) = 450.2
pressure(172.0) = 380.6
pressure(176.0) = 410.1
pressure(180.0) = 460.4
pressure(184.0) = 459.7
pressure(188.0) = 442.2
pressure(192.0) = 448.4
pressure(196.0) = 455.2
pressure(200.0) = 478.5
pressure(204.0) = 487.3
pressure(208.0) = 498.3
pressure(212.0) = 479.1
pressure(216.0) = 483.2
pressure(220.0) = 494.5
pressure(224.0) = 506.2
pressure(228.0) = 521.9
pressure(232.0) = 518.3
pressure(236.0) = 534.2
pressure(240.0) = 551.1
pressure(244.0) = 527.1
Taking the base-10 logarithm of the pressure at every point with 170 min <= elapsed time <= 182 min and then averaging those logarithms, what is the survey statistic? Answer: 2.62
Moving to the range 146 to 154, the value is 2.65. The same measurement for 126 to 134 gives 2.68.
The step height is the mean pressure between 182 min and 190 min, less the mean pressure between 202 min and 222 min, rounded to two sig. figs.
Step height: -38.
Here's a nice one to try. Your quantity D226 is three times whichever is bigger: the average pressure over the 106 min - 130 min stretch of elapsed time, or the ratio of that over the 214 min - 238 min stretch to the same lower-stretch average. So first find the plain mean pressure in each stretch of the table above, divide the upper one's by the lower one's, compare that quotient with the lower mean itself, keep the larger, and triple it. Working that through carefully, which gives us 1446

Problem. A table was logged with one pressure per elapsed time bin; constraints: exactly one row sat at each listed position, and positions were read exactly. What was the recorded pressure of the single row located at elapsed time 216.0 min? 483.2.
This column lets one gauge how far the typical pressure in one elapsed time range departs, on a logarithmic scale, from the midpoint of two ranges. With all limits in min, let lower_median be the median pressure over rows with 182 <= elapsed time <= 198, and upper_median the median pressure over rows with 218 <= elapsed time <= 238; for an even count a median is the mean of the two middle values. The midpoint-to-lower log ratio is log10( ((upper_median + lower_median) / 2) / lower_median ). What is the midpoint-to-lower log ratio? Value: 0.031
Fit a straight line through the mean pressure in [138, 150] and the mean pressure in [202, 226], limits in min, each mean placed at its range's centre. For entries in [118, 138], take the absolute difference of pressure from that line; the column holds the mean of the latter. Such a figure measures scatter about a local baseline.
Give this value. 25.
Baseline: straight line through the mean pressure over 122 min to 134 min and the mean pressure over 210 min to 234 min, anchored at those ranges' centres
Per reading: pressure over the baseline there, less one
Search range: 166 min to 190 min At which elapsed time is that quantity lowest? 172.0 min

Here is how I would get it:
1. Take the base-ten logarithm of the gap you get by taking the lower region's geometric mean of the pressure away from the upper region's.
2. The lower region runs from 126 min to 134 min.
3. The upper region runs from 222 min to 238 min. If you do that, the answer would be 1.59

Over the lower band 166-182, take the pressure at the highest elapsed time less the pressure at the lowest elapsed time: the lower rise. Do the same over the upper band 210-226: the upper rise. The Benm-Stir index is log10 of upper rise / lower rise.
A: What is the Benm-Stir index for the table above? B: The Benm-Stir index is 0.42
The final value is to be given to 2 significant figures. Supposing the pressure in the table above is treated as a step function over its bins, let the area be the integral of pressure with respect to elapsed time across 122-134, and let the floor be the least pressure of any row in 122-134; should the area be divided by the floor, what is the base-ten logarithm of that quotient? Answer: 1.1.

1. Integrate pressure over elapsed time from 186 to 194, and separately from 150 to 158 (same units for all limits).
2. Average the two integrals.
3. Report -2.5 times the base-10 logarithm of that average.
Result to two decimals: -8.89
